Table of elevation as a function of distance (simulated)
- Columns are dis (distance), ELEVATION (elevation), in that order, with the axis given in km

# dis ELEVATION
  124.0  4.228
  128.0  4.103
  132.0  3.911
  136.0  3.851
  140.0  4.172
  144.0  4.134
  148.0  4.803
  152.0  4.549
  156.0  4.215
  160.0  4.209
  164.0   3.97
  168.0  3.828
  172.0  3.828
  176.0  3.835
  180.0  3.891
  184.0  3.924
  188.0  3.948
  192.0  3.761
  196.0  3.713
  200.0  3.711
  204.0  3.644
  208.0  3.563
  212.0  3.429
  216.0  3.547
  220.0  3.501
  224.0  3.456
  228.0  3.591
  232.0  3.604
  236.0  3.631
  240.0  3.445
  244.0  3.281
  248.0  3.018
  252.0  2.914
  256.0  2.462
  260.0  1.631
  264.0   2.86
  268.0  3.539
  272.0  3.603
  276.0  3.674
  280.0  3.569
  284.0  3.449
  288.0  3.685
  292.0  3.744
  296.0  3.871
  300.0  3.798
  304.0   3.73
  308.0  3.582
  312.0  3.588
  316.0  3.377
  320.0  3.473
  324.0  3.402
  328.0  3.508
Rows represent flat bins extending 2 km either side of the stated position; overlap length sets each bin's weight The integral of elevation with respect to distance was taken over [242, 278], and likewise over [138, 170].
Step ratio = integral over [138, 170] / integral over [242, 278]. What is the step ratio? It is 1.26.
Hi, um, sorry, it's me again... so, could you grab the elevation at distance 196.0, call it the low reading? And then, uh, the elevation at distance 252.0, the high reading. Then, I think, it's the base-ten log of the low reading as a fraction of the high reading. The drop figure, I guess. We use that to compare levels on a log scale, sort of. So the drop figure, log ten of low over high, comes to 0.11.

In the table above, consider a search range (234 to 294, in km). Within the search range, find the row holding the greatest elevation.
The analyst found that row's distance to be 292.0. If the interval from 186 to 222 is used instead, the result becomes 188.0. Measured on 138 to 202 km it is 148.0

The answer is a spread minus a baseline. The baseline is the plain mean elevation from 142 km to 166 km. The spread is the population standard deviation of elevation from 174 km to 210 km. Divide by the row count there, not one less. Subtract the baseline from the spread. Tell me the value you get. -4.2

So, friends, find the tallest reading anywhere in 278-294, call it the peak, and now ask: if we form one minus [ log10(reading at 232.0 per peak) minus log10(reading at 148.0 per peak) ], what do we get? 1.12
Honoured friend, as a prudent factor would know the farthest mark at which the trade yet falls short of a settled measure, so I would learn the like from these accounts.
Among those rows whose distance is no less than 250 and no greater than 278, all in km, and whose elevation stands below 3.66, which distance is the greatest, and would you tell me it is 272.0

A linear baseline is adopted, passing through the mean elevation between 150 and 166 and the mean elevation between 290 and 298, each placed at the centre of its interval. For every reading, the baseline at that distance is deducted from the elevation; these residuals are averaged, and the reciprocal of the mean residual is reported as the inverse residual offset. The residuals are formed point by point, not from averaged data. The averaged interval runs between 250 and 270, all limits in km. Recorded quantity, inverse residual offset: -0.8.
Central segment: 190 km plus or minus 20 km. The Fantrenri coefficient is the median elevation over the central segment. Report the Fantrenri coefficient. 3.79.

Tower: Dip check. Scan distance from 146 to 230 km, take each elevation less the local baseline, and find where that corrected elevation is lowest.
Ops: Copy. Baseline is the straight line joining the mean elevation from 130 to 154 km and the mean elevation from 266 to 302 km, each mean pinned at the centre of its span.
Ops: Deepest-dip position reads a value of 212.0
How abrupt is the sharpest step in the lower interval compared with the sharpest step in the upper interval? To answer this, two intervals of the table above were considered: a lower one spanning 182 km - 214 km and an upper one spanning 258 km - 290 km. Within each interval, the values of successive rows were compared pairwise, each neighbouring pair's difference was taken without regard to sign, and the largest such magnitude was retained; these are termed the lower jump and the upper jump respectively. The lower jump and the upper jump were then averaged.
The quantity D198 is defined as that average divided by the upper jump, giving 0.58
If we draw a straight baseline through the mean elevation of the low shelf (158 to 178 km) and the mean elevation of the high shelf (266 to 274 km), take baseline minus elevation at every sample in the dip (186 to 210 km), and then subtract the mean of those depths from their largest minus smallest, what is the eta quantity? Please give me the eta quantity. 0.21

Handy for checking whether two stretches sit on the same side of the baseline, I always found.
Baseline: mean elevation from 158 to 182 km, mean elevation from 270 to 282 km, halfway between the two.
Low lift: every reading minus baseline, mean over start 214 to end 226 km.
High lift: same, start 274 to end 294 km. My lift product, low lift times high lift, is 0.040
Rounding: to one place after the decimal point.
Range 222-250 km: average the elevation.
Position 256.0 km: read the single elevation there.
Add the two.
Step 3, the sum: 5.9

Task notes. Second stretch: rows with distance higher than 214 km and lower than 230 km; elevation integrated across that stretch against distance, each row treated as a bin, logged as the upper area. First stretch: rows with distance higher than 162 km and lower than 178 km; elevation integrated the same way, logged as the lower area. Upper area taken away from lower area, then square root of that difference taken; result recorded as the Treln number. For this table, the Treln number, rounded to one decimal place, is 2.3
